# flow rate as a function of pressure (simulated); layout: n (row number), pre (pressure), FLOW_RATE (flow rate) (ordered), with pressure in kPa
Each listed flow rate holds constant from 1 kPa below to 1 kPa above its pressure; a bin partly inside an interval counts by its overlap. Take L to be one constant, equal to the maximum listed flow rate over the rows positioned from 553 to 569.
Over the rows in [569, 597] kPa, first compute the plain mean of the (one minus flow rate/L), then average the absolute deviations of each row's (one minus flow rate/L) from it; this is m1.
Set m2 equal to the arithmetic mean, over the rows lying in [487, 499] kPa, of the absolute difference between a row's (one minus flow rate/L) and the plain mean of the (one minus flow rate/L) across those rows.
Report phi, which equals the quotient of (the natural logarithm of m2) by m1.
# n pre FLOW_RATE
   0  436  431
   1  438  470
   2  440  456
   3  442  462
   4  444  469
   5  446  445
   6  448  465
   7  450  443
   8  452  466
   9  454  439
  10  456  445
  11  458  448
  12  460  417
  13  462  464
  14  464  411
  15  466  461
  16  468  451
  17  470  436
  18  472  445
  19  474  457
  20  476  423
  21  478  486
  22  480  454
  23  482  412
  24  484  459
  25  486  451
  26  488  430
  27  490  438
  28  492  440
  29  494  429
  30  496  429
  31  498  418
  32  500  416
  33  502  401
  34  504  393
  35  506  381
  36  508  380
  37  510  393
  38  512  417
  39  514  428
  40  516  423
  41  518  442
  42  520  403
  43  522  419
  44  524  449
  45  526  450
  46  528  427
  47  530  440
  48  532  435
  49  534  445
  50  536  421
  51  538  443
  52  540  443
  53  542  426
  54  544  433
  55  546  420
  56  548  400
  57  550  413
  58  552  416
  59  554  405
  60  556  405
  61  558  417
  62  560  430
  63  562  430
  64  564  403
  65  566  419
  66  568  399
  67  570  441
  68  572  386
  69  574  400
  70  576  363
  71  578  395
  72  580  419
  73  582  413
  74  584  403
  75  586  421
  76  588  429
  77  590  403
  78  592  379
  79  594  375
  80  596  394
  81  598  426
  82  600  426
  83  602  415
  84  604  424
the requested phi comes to -110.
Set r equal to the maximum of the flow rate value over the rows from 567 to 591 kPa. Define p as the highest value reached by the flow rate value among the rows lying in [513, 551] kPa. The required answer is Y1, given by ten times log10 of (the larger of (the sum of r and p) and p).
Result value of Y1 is 29.5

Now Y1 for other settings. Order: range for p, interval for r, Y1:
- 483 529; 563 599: 29.5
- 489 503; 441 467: 29.6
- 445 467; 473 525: 29.8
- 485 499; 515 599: 29.5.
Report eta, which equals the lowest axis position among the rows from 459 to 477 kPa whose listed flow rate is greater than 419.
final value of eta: 462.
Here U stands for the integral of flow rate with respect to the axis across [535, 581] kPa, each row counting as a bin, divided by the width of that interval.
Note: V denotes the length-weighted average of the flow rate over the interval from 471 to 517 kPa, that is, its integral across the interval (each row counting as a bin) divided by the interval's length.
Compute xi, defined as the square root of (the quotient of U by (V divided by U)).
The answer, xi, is 20.1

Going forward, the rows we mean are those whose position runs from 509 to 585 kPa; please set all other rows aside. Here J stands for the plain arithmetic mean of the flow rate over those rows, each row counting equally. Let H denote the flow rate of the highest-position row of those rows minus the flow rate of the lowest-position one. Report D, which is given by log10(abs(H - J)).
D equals 2.61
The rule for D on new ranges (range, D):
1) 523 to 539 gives 2.65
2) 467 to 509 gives 2.70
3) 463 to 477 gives 2.63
